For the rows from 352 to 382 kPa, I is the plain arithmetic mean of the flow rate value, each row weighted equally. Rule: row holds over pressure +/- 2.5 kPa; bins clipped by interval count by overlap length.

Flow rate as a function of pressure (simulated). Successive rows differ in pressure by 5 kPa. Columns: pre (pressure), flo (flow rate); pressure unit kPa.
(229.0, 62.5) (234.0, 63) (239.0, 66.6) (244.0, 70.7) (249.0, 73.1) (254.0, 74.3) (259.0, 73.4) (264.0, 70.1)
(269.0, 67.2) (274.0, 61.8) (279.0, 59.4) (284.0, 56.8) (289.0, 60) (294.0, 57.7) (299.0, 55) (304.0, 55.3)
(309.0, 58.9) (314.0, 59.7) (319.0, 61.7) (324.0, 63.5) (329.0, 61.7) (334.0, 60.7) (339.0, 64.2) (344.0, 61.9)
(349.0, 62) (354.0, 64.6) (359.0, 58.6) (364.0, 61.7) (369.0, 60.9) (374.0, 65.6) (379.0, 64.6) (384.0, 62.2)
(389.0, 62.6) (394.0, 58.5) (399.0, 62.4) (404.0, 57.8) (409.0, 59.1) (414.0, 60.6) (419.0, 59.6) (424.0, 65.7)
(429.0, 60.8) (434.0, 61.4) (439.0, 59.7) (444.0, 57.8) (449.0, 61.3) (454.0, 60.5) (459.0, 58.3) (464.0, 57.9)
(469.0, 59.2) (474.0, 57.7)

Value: 62.7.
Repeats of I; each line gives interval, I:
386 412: 60.1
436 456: 59.8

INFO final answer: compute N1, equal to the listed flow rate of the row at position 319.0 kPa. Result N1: 61.7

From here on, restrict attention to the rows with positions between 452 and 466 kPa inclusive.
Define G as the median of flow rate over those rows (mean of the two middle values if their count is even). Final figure 58.3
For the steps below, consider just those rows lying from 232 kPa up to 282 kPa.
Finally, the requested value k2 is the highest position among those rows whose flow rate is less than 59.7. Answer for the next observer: 279.0 kPa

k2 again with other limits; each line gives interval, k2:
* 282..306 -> 304.0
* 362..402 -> 394.0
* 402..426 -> 419.0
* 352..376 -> 359.0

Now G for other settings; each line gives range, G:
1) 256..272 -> 70.1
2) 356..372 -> 60.9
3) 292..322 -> 58.3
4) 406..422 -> 59.6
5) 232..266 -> 70.7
